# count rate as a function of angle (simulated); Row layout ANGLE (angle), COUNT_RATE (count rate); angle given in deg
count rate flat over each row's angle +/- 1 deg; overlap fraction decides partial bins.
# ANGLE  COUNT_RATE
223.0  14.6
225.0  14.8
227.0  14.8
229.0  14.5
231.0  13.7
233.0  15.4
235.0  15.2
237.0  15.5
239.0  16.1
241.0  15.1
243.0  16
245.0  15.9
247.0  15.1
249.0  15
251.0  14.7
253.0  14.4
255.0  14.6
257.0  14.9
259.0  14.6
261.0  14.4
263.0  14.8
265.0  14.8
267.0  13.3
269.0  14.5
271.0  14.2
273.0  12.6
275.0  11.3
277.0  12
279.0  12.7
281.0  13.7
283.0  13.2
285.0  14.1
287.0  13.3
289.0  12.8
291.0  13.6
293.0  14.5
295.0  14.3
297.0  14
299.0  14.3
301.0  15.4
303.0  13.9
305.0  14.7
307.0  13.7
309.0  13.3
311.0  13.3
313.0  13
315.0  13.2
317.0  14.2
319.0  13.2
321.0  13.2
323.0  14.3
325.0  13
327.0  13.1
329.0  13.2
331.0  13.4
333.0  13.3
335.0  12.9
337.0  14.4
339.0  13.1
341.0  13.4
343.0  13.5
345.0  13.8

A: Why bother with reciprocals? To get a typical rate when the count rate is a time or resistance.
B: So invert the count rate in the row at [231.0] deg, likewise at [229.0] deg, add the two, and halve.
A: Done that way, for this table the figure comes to 0.0710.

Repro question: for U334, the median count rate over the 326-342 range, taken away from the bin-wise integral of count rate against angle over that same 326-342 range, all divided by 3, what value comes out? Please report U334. 67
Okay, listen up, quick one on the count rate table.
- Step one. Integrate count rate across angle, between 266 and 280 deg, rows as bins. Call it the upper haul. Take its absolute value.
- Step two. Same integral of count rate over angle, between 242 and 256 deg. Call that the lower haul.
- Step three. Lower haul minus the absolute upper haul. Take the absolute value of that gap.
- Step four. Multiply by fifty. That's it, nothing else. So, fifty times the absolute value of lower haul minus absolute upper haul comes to 1510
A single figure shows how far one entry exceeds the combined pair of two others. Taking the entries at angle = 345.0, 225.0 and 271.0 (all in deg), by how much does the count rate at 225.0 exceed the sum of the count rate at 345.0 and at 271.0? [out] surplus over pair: -13.2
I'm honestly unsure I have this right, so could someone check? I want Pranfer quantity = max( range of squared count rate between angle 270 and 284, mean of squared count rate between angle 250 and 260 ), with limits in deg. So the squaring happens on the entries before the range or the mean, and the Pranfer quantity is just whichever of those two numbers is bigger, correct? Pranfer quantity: 214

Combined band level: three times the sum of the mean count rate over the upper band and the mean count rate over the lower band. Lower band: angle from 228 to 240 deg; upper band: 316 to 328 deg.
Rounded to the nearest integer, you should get 86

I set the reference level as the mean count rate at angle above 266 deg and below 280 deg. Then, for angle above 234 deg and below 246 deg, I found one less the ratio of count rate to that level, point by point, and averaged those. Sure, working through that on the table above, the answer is -0.21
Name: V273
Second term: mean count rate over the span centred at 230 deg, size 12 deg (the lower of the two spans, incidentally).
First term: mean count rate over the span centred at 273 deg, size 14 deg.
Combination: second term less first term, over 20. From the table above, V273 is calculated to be 0.090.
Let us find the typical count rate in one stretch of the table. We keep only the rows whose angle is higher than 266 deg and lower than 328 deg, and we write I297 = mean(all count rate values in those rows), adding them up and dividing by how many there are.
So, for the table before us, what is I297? 13.5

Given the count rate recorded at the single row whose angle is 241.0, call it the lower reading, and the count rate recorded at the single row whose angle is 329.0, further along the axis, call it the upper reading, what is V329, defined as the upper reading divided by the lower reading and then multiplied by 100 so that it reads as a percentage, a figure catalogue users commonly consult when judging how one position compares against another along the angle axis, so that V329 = 87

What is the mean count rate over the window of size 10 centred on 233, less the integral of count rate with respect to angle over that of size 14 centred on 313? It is -173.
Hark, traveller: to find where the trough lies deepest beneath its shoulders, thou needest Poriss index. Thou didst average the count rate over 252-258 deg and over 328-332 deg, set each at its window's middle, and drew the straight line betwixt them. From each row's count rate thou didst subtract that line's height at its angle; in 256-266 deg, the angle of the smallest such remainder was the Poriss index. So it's 261.0 deg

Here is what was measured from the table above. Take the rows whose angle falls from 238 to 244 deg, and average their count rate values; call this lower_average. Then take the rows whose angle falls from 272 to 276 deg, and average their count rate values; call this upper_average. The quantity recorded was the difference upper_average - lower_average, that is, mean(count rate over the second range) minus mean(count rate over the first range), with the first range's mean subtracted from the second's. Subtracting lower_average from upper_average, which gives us -3.8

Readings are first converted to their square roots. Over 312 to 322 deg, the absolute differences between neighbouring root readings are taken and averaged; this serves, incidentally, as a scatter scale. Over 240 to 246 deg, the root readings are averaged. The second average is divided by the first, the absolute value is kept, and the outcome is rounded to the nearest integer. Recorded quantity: 53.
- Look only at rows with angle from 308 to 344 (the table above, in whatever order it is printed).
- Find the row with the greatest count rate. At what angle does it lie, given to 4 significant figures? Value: 337.0 deg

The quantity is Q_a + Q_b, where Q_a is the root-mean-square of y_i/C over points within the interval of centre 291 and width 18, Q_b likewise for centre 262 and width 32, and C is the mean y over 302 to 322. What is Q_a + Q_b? 2.06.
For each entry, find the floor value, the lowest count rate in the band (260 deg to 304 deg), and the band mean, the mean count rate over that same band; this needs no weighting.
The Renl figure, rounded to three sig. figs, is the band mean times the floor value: 155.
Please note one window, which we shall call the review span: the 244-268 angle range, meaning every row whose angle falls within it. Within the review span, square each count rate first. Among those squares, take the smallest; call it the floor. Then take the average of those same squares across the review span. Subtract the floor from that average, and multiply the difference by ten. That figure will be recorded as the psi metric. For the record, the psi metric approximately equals 398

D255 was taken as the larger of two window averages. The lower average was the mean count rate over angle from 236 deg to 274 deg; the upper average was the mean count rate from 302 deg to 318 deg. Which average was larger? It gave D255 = 14.8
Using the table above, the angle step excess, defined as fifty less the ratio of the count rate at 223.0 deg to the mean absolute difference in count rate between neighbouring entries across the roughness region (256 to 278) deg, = 31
